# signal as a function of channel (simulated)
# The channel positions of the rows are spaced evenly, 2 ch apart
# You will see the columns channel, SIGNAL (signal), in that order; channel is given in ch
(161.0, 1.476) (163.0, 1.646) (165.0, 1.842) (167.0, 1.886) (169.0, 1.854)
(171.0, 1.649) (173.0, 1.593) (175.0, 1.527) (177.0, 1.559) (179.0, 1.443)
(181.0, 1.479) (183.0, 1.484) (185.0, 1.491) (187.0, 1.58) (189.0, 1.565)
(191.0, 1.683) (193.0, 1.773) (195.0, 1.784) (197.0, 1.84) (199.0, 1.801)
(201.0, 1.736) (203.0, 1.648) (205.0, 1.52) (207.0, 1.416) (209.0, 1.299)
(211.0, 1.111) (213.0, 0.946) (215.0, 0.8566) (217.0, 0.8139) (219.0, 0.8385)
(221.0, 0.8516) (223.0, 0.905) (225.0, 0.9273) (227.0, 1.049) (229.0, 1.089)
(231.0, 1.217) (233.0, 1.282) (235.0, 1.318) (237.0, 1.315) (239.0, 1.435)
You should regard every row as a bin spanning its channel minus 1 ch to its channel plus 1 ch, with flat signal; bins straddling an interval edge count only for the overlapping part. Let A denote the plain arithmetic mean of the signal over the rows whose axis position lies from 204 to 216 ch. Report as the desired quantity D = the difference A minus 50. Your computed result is -48.81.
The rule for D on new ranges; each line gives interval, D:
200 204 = -48.31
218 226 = -49.12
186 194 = -48.35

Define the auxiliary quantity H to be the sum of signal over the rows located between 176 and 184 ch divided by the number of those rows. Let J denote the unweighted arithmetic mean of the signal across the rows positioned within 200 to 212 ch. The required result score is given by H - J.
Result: 0.0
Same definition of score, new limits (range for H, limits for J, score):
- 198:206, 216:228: 0.8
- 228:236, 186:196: -0.5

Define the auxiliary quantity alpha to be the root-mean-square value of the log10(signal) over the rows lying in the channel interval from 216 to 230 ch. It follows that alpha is 0.06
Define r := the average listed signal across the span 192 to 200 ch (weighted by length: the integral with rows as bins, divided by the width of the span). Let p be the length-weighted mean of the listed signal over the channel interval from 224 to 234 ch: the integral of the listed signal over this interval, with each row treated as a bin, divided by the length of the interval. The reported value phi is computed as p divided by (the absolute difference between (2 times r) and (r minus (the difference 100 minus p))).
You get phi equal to 0.0111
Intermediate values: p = 1.1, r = 1.80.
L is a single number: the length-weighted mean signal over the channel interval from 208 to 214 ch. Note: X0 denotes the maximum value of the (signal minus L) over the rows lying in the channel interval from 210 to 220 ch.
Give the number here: 0.0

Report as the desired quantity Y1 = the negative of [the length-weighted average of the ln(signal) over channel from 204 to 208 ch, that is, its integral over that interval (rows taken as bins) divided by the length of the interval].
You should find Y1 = -0.4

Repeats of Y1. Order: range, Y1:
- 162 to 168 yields -0.6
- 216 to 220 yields 0.2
